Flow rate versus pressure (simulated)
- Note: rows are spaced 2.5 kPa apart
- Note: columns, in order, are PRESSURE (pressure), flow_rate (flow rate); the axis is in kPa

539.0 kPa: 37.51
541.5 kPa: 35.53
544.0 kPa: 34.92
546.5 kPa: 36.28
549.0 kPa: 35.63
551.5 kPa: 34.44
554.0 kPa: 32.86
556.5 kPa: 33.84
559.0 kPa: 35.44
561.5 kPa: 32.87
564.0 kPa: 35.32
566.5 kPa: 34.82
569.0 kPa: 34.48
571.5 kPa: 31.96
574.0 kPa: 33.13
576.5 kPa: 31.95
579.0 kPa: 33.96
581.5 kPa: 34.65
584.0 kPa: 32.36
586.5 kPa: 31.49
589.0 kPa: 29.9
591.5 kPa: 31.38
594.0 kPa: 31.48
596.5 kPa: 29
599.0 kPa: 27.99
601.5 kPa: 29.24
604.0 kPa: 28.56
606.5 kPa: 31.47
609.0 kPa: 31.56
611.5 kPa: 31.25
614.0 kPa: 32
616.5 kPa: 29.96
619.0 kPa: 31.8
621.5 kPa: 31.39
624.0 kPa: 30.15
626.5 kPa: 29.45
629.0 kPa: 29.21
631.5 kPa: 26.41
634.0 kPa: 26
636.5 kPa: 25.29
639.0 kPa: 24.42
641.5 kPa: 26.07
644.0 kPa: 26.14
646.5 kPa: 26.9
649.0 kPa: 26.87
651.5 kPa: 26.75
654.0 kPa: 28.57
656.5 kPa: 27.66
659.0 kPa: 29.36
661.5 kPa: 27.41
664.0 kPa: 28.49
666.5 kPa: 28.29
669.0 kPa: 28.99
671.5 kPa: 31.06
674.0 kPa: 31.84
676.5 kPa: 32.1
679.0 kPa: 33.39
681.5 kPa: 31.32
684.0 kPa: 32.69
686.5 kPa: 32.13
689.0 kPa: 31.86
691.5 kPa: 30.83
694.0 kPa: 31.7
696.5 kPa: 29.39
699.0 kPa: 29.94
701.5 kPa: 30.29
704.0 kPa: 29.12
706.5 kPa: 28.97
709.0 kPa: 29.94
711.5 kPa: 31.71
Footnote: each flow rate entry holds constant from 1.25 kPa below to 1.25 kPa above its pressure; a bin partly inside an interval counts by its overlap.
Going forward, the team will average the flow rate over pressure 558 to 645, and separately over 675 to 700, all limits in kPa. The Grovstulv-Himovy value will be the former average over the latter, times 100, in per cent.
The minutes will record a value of 97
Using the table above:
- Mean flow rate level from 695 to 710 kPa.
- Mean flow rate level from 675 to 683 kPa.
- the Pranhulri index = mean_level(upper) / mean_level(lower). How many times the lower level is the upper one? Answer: 0.92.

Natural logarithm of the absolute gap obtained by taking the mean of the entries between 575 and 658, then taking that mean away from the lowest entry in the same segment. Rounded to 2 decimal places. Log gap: 1.61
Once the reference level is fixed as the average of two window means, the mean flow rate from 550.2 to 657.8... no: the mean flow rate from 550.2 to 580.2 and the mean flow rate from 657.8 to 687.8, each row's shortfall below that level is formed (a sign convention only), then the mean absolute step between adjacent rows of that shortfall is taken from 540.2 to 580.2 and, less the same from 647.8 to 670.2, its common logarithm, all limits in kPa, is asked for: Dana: -0.49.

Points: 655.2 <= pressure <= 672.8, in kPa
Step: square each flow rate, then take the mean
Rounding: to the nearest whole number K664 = 828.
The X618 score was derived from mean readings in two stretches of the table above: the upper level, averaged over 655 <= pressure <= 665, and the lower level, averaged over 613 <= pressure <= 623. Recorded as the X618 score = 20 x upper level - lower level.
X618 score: 533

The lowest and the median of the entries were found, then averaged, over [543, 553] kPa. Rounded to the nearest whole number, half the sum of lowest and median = 35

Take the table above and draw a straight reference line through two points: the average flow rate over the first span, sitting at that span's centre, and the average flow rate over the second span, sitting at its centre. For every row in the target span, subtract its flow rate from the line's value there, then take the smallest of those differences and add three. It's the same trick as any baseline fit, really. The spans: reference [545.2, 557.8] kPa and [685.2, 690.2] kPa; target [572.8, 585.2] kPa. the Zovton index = 2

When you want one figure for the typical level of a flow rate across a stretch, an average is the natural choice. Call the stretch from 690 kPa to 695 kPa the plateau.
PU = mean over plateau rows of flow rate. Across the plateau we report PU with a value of 31.3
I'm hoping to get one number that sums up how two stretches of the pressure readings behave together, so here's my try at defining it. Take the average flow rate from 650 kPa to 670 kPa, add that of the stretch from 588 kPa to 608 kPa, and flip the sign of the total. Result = -58.1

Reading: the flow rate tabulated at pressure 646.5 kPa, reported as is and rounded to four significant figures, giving 26.90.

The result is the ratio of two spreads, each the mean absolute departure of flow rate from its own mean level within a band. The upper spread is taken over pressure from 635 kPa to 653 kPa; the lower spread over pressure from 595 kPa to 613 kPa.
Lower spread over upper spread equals 1.9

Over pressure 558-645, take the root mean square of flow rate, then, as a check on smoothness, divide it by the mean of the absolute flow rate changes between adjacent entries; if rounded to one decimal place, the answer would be 24.8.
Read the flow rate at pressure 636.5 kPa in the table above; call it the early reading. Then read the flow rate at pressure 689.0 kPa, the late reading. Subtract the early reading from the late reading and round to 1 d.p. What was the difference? 6.6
